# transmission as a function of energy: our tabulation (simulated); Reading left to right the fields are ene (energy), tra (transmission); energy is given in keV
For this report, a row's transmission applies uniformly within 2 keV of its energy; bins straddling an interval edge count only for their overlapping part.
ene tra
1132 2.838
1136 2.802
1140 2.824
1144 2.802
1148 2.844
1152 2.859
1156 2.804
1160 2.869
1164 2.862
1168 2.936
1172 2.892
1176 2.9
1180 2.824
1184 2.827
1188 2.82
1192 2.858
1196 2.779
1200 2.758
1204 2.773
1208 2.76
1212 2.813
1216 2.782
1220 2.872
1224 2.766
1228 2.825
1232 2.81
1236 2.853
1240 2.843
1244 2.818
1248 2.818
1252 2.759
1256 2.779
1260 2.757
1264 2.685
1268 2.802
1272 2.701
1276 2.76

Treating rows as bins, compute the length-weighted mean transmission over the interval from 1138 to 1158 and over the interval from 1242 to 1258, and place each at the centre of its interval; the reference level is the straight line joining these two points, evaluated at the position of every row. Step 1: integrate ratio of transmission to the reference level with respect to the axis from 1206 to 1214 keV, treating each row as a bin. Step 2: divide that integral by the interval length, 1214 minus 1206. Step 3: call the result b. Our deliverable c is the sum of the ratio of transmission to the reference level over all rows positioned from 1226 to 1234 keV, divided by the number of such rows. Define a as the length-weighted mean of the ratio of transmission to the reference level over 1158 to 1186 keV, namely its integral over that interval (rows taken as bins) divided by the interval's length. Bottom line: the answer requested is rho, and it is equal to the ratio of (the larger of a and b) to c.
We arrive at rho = 1.01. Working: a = 1.02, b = 0.99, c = 1.01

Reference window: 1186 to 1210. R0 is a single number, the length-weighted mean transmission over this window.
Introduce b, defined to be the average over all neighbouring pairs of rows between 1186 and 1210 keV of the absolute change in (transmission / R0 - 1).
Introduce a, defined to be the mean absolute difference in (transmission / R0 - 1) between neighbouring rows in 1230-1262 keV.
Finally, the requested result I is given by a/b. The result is 0.8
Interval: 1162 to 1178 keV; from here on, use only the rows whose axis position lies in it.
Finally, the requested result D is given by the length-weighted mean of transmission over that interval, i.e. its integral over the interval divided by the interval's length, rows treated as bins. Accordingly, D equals 2.90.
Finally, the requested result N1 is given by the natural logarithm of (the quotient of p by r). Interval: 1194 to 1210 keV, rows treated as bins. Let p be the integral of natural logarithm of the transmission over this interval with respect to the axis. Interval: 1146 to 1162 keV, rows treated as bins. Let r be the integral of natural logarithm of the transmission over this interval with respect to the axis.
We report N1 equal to -0.03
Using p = 16.3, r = 16.7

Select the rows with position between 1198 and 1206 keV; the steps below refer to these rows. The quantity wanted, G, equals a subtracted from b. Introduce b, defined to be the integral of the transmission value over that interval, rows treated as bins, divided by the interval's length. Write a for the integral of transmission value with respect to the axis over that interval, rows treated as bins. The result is -19.4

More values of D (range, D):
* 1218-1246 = 2.83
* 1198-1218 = 2.78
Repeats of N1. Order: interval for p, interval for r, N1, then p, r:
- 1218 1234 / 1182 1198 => 0.00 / 16.6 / 16.6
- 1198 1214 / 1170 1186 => -0.03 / 16.3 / 16.8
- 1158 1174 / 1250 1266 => 0.05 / 17.0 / 16.2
